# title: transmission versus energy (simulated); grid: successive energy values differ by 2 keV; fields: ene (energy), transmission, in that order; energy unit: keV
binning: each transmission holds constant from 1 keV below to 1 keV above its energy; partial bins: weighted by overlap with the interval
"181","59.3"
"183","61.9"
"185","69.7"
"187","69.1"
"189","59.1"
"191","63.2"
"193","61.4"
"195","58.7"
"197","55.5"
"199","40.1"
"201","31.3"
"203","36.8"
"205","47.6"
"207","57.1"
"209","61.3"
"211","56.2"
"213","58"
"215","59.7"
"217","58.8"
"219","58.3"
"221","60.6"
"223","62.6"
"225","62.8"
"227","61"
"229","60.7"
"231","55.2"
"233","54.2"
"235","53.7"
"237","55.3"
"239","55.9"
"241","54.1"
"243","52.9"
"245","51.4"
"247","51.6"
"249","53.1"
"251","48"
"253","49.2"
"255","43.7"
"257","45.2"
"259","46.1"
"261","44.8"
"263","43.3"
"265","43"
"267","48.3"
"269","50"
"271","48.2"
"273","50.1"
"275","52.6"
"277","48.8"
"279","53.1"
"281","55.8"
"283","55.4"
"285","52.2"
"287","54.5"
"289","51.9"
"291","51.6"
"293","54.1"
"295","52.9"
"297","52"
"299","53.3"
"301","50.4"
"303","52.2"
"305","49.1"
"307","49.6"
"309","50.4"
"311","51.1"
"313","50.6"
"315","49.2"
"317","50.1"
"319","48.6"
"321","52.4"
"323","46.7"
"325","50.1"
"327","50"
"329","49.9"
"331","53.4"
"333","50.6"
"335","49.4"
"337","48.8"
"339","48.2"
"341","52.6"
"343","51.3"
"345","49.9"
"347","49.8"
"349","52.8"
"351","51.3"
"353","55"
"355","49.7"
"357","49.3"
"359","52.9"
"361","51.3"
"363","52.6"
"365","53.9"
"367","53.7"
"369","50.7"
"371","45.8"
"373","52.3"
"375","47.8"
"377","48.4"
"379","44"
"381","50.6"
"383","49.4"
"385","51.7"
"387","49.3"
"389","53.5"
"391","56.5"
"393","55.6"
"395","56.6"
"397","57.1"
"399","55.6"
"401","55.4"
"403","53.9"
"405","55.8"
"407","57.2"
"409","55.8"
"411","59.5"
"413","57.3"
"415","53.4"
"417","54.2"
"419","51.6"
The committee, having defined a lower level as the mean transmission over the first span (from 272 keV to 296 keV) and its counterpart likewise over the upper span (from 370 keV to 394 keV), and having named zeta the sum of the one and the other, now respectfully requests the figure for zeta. 103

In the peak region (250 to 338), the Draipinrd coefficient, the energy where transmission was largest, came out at 281 keV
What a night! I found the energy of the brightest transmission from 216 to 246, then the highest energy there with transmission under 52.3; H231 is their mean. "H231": 235 keV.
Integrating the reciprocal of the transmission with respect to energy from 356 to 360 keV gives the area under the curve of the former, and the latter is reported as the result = 0.078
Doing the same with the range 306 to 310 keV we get 0.080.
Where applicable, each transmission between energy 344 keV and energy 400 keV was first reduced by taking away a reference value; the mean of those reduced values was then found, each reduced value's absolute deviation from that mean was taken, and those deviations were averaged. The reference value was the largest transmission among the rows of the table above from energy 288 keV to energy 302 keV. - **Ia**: 2.6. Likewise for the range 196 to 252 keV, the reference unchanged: 5.3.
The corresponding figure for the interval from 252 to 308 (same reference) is 3.0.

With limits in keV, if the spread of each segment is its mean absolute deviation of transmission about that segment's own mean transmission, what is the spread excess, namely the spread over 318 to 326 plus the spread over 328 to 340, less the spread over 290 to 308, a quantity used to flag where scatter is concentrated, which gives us 1.8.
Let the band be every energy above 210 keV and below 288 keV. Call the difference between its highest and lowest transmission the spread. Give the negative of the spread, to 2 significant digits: -20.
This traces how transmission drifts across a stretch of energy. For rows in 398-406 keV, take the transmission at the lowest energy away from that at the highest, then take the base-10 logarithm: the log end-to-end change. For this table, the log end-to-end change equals -0.7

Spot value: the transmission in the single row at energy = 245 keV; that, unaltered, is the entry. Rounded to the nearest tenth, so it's 51.4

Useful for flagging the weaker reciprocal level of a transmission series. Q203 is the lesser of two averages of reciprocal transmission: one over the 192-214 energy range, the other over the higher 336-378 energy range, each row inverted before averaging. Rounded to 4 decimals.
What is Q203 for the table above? 0.0197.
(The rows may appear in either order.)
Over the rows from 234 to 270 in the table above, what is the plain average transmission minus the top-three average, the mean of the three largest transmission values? -5.7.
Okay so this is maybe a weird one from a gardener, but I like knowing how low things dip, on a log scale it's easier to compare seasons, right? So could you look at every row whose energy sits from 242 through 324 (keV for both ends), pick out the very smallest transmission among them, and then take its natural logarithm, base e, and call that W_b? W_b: 3.76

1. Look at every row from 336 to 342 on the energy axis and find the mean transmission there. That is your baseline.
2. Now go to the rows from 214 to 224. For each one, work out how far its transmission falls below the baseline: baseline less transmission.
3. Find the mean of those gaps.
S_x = -10.1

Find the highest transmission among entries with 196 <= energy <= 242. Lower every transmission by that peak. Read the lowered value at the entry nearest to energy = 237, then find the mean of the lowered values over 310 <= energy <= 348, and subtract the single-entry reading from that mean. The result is -5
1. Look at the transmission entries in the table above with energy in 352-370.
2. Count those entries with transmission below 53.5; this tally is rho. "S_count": 6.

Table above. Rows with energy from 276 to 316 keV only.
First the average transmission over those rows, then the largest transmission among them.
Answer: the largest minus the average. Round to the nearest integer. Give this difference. 4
